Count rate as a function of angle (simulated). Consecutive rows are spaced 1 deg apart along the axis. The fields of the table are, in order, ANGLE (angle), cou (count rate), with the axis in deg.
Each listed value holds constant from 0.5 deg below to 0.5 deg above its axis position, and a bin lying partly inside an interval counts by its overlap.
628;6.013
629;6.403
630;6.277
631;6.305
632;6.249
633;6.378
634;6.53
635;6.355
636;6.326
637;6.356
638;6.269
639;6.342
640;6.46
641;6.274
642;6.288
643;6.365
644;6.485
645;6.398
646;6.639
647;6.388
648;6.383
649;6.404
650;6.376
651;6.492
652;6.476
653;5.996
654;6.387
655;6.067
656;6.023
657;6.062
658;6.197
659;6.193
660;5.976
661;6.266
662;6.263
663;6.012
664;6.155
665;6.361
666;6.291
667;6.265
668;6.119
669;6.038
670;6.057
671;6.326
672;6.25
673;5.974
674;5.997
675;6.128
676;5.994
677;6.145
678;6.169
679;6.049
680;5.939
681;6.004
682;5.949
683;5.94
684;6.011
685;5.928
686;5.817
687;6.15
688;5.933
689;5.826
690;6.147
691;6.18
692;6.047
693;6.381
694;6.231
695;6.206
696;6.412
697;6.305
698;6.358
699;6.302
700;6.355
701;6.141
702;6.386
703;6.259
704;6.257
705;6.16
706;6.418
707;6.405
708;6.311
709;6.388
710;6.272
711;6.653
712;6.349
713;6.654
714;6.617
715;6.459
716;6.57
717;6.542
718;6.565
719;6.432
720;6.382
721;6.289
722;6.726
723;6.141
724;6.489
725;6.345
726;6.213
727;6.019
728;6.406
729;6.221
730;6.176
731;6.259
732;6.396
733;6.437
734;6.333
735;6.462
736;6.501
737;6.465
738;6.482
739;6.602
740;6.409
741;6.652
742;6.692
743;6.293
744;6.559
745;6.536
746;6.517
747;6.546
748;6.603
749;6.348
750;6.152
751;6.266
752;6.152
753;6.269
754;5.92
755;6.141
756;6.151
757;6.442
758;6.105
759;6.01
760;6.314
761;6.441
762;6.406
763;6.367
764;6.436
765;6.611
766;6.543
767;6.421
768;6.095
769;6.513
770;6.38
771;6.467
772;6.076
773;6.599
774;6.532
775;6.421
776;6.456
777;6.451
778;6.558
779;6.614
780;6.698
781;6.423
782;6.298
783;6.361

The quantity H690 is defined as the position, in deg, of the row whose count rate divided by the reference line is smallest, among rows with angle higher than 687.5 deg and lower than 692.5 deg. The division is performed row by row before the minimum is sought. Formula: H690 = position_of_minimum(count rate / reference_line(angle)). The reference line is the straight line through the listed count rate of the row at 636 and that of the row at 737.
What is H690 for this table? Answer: 689 deg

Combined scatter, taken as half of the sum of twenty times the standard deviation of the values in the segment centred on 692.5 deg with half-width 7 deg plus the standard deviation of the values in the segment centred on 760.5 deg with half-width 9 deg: 2.0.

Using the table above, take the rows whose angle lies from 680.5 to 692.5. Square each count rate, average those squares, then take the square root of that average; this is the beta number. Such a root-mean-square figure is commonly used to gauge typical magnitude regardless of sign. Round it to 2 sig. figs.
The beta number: 6.0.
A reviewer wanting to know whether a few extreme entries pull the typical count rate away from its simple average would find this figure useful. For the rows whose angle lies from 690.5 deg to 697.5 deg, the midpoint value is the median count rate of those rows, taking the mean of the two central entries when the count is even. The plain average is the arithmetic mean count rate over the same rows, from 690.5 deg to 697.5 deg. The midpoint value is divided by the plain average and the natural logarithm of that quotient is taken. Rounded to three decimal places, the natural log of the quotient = -0.003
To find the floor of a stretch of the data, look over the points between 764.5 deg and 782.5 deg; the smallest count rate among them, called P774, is 6.076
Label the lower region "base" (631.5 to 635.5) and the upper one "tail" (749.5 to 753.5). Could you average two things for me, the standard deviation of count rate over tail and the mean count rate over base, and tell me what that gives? 3.22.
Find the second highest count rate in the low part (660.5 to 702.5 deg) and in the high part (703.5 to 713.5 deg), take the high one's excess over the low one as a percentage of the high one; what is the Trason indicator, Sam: 4.0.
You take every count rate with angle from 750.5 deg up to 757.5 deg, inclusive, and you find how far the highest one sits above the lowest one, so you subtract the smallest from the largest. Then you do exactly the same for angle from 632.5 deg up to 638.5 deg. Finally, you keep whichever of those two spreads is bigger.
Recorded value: 0.522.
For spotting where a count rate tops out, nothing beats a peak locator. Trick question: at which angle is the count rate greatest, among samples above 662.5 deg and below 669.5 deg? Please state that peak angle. 665 deg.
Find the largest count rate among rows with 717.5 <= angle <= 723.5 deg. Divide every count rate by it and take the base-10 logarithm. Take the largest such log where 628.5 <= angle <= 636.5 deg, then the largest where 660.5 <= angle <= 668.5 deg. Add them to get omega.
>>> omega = -0.037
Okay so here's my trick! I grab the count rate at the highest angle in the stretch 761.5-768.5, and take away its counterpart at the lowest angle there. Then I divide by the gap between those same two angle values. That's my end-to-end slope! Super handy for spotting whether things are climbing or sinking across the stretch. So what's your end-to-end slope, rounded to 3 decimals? -0.052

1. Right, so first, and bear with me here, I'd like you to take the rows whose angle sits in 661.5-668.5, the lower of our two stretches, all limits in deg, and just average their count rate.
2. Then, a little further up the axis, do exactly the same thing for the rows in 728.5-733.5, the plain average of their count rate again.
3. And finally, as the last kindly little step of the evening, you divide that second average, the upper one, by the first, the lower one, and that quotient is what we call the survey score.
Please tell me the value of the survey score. 1.01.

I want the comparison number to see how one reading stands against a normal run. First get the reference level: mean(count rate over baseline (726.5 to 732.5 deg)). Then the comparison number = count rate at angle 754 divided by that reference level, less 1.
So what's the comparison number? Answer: -0.052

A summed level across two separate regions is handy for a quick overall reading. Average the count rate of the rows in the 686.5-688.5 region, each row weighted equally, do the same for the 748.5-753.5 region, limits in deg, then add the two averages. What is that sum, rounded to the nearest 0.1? 12.3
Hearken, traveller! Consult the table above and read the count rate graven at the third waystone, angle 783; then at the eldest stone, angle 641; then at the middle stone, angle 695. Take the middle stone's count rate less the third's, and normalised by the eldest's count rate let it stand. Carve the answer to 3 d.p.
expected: -0.025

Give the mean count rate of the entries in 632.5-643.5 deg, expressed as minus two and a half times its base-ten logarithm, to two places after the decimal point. -2.01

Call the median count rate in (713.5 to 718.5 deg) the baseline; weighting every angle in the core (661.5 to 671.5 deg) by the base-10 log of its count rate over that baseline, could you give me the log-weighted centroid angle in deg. 666.6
